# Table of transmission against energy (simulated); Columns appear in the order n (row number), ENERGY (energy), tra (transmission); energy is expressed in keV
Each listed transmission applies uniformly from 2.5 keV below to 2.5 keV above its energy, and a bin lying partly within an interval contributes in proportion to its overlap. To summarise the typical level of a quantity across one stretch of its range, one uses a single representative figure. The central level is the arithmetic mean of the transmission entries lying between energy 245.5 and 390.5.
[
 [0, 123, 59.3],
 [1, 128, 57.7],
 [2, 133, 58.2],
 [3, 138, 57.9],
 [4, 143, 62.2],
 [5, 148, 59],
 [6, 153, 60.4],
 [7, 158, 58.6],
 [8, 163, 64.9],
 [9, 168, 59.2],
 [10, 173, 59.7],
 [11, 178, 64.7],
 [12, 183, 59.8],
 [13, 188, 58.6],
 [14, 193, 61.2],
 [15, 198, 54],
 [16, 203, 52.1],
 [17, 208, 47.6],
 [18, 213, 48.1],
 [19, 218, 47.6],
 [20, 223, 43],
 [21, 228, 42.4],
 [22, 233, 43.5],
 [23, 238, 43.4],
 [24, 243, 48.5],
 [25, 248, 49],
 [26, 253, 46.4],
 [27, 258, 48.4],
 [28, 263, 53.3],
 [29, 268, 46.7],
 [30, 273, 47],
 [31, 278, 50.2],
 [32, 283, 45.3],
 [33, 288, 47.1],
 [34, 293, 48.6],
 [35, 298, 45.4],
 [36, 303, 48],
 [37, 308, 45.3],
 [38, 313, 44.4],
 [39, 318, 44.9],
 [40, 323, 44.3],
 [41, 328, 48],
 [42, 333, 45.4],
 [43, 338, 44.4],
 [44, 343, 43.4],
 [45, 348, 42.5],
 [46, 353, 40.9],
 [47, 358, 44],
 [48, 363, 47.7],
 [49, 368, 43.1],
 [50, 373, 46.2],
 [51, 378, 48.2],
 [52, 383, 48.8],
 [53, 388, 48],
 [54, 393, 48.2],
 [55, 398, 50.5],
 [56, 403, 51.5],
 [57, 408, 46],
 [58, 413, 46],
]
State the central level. 46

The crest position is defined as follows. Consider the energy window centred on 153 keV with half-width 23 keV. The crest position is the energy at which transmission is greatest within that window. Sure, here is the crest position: 163 keV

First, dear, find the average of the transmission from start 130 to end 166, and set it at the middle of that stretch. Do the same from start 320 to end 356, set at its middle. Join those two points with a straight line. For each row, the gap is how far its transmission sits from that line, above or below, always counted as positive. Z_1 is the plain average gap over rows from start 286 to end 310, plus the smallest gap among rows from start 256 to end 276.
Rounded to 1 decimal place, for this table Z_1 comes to 3.7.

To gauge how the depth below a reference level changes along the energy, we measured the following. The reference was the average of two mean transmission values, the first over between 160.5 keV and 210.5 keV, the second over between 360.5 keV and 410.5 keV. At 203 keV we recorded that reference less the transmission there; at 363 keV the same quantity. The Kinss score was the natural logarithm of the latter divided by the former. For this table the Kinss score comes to 1.8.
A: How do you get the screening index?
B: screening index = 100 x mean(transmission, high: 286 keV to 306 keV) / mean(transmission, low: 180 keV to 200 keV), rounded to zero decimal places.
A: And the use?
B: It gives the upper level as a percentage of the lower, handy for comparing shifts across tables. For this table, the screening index 81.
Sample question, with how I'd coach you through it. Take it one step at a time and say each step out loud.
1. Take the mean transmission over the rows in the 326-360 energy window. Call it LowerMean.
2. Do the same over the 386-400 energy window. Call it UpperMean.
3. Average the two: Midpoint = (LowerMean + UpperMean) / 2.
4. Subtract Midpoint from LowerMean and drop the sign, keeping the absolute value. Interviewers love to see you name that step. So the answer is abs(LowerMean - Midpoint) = 2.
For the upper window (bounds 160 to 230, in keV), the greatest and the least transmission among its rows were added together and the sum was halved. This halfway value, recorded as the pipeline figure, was 54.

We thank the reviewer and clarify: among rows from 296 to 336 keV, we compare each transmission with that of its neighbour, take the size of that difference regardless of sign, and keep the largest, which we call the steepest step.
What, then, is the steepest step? 3.7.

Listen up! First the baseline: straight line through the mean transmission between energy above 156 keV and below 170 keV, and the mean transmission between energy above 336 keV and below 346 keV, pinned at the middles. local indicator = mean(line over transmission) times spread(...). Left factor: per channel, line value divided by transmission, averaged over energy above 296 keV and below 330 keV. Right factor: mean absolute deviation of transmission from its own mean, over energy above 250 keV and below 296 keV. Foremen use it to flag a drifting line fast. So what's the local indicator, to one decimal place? 1.8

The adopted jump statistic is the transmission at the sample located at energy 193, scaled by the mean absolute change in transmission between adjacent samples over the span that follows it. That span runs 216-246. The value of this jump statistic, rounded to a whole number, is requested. 27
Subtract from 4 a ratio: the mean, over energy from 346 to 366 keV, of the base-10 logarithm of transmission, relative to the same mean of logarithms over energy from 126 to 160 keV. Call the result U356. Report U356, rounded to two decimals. 3.07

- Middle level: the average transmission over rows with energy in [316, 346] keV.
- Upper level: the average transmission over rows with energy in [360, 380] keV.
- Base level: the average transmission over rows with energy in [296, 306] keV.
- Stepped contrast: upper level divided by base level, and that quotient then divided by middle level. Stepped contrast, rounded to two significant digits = 0.022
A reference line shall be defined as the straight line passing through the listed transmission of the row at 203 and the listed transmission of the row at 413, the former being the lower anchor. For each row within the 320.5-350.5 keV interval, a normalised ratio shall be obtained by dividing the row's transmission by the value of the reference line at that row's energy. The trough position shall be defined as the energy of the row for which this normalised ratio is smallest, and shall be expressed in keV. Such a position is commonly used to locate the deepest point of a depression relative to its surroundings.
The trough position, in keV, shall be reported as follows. 348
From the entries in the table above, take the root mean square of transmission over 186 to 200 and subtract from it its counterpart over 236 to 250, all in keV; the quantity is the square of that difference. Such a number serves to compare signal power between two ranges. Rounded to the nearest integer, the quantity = 120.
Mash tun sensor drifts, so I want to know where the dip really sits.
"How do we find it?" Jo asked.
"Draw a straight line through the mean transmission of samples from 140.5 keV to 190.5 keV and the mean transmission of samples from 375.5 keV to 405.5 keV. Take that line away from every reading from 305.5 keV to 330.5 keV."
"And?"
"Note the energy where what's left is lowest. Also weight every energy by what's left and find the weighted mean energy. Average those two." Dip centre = 315.0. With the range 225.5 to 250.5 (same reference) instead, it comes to 232.1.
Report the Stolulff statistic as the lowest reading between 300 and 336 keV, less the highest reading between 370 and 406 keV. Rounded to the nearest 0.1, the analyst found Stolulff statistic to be -7.2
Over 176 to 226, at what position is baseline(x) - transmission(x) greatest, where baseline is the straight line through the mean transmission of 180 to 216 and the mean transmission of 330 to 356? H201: 223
